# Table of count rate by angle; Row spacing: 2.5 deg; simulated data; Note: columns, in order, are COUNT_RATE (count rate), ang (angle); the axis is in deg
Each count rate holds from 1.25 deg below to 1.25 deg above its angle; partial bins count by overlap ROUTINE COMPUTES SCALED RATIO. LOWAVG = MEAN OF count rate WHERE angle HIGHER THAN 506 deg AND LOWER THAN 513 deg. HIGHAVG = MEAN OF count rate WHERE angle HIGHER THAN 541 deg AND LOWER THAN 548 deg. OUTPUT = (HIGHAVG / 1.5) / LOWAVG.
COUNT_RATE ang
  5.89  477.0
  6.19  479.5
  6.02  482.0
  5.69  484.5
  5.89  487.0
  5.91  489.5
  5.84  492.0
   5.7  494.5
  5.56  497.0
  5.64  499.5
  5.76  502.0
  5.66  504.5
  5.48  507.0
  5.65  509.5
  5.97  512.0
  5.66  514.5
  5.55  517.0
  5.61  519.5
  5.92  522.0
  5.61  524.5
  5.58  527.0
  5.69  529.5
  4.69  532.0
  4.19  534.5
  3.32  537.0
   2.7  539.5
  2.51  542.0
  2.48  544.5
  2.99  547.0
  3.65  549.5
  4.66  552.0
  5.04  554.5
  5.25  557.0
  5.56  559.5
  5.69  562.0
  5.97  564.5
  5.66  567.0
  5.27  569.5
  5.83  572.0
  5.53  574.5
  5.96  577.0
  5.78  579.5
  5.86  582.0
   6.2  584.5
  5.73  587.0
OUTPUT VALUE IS 0.31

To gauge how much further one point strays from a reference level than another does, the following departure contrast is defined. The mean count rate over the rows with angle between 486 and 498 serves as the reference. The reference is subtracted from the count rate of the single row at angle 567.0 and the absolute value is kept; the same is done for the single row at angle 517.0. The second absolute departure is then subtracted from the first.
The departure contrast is -0.11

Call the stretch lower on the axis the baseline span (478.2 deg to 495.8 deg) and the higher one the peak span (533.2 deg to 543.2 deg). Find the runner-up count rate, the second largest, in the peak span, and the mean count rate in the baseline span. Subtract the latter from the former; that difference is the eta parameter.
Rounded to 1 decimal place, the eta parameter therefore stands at -2.6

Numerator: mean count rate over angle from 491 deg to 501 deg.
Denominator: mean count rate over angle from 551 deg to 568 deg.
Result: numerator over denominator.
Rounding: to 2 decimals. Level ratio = 1.05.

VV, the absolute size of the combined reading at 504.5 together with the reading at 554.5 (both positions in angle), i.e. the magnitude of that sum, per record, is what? 10.7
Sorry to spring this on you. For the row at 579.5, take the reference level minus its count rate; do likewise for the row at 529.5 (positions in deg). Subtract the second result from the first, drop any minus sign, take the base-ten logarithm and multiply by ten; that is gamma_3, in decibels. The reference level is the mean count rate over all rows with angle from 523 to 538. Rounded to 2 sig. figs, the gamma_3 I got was -10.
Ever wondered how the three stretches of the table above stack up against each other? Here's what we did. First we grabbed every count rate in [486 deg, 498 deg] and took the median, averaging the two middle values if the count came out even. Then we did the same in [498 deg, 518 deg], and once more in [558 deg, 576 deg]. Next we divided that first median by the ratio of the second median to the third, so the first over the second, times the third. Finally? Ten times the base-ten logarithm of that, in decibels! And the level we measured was 7.67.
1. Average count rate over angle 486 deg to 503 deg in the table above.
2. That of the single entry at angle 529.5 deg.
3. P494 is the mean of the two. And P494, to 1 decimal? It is 5.7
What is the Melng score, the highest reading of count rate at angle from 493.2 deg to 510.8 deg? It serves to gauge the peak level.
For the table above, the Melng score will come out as 5.76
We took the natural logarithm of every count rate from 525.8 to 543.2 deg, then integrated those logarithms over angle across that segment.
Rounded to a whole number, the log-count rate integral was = 24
